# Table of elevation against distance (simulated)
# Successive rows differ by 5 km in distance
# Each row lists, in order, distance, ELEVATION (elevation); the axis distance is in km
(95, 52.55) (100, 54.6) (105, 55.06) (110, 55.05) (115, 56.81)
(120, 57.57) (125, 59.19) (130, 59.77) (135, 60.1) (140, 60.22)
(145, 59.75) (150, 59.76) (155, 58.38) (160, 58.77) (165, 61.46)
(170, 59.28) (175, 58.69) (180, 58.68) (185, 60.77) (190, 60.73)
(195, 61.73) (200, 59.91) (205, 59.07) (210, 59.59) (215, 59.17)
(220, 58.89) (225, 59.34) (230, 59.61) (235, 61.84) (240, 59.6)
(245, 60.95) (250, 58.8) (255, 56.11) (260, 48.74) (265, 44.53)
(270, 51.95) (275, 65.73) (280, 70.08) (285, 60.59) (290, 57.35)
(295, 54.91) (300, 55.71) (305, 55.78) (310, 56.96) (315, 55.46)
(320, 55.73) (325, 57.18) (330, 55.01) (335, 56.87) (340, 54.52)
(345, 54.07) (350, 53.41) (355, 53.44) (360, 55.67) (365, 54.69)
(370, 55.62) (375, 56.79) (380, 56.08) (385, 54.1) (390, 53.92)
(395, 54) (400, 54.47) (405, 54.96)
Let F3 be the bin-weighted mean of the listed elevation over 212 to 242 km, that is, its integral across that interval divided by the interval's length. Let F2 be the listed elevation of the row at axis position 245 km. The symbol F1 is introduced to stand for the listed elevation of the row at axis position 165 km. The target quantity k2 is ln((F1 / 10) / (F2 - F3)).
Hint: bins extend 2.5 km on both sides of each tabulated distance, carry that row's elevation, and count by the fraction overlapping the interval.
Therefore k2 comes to 1.6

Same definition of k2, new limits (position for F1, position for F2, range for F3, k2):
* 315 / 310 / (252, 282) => 1.8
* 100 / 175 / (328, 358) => 0.3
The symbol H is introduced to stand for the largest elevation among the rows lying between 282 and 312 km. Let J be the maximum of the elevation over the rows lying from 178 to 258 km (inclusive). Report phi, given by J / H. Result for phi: 1.02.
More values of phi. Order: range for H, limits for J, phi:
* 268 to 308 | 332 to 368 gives 0.81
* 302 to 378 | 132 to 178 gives 1.07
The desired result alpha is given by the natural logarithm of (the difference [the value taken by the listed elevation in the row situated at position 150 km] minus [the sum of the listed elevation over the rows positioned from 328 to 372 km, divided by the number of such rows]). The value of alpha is 1.60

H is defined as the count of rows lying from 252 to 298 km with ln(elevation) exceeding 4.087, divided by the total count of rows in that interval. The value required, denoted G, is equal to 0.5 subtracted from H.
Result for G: -0.17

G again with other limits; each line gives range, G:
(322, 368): -0.50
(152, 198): -0.06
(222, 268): -0.06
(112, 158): 0.06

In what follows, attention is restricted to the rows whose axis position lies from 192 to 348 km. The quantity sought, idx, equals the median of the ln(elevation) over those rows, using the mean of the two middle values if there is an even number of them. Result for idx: 4.05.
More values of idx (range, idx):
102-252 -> 4.09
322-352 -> 4.00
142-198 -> 4.09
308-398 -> 4.01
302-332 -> 4.02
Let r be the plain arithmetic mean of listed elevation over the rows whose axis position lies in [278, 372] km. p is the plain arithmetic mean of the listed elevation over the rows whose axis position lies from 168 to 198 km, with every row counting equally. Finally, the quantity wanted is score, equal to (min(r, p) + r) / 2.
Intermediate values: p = 60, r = 56.5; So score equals 56.5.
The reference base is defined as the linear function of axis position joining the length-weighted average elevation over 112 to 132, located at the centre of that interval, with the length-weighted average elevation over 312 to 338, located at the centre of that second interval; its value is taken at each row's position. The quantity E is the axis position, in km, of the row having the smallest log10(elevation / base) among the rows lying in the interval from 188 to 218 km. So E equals 205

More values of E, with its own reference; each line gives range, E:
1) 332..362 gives 350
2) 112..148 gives 115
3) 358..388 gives 385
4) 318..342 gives 340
